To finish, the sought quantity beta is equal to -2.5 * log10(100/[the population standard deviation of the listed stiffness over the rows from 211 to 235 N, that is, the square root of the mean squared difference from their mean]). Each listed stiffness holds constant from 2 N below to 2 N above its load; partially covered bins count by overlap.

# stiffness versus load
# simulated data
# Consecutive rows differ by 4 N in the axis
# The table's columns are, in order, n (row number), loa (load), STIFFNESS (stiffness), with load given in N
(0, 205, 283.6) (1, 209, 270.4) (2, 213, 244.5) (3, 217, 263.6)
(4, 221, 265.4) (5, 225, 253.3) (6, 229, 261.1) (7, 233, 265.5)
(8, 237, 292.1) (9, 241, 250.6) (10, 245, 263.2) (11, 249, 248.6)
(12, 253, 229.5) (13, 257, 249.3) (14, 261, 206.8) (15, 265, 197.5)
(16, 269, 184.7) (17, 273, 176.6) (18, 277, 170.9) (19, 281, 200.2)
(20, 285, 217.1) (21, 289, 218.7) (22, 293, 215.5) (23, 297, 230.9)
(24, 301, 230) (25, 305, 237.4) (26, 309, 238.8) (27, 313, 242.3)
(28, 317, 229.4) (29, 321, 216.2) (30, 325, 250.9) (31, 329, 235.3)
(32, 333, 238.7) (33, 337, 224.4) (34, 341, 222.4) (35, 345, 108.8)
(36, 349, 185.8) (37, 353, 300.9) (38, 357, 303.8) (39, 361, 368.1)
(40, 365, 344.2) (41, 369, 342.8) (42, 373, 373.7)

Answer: -2.8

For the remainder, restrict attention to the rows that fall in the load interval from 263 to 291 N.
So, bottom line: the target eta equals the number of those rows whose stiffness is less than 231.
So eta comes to 7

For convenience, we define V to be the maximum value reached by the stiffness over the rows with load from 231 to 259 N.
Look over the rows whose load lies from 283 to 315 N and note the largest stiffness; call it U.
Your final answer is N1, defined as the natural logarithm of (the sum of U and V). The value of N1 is 6.28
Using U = 242.3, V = 292.1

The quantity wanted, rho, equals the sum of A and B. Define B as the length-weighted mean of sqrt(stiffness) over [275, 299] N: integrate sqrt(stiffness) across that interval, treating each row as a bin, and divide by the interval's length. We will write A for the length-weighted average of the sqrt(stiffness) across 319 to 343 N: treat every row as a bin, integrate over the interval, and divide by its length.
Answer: 29.6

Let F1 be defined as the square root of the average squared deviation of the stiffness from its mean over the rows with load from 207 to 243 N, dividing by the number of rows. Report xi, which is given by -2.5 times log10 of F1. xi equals -2.8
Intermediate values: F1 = 13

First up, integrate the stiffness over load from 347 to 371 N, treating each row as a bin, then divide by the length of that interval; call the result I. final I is 308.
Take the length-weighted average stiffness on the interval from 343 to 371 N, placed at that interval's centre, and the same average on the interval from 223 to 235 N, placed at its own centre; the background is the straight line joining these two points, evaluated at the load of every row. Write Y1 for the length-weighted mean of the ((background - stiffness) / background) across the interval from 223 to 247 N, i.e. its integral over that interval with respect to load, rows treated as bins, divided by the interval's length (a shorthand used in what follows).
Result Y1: -0.01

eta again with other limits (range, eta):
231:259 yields 1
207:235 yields 0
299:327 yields 3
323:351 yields 4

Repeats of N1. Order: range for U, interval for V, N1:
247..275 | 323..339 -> 6.22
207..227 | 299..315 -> 6.24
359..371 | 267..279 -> 6.31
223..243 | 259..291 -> 6.24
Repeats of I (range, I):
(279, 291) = 212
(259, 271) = 196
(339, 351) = 172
